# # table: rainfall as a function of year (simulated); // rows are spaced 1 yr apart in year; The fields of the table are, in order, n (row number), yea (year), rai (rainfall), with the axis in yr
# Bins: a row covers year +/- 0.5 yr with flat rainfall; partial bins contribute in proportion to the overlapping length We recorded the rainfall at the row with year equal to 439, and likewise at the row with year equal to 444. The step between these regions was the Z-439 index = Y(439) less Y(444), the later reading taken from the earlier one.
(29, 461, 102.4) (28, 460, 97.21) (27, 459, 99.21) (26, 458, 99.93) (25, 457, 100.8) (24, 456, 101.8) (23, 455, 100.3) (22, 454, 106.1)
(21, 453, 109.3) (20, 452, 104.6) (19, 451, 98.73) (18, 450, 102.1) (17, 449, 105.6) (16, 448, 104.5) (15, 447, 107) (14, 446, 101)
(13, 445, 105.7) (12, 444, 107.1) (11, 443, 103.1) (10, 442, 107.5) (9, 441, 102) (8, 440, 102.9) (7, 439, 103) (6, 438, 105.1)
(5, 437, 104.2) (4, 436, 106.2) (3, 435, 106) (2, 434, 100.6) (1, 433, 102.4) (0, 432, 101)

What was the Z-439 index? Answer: -4.1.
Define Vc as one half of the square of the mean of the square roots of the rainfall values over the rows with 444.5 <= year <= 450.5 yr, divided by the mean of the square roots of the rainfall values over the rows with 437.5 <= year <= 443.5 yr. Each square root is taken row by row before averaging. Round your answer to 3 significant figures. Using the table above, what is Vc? 5.12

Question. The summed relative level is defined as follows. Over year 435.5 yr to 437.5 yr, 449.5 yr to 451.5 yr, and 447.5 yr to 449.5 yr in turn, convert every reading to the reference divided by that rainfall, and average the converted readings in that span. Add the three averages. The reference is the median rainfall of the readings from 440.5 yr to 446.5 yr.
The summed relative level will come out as 3.026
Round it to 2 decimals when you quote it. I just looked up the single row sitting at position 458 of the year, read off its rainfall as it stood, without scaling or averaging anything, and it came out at 99.93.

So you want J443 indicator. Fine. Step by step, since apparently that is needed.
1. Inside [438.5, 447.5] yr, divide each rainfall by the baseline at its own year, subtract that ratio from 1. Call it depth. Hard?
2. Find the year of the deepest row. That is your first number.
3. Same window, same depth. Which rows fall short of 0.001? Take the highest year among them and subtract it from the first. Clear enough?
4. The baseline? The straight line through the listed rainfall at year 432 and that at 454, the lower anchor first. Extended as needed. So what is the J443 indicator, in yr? -1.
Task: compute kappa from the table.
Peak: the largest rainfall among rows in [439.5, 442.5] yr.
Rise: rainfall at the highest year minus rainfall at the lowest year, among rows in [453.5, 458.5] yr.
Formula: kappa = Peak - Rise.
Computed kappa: 114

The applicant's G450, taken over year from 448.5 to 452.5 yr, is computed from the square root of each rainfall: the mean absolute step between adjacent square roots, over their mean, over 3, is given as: 0.0069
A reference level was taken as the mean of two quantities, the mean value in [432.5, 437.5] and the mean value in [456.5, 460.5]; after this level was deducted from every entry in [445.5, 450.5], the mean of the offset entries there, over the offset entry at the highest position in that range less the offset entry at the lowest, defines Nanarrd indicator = 2.2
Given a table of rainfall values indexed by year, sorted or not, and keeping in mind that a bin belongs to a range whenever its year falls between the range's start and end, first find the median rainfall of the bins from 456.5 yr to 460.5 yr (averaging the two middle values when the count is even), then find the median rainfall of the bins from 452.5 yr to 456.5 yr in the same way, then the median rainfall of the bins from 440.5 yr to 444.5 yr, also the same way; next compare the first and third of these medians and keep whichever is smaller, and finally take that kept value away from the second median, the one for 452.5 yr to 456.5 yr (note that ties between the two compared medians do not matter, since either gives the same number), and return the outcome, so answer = 4.4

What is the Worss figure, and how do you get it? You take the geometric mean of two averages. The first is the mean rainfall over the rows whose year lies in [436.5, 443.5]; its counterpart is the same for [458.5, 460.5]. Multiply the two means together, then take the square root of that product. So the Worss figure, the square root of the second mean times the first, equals 101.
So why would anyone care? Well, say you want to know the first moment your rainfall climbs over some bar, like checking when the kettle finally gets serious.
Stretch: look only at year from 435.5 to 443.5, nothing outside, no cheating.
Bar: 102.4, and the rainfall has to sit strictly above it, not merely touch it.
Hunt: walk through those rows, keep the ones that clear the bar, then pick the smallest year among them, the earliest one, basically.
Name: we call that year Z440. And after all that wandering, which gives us 436 yr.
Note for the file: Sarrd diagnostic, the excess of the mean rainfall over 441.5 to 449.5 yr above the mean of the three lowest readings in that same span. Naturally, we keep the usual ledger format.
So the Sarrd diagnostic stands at 2.3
